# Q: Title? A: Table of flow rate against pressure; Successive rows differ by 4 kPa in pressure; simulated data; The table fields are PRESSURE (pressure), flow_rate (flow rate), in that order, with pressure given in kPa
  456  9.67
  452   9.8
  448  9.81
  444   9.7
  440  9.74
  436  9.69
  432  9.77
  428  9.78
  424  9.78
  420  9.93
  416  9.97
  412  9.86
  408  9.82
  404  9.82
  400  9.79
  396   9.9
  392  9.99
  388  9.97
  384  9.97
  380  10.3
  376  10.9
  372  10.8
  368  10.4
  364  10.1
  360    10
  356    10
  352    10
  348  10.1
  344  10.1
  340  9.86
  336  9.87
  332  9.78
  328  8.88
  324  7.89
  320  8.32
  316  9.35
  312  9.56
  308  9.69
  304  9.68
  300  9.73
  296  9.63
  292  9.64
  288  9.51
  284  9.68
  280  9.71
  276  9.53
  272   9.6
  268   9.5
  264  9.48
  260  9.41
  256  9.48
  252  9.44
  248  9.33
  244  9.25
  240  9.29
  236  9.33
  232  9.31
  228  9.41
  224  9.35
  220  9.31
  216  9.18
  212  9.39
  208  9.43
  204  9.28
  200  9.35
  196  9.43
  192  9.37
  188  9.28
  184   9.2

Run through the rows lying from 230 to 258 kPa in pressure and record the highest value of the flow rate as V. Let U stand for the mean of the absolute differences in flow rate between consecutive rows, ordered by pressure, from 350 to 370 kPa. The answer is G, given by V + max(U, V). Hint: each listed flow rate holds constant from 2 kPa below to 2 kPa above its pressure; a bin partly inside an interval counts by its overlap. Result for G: 19.0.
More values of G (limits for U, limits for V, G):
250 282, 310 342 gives 19.7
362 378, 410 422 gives 19.9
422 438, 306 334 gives 19.6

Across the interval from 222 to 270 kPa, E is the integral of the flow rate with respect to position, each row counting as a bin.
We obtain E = 450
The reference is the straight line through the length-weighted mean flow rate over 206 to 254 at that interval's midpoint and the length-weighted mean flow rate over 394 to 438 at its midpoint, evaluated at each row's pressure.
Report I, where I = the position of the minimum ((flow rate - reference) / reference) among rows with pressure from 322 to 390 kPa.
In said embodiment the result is 324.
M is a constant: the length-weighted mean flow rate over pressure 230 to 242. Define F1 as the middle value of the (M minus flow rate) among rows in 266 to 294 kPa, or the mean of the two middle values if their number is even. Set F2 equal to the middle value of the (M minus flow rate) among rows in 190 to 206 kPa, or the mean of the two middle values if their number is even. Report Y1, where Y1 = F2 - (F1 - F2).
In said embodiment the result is 0.2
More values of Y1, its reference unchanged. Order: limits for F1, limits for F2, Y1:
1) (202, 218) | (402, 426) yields -1.0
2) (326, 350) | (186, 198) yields 0.4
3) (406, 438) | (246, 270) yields 0.2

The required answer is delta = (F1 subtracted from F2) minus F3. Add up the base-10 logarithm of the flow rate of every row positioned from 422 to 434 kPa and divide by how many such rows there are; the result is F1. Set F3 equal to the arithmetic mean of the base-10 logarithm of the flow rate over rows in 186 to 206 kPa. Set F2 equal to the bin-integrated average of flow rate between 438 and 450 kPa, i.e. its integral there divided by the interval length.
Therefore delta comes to 7.79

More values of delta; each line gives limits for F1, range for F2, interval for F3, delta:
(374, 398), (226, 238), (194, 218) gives 7.37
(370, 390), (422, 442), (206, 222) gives 7.77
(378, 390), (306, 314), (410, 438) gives 7.63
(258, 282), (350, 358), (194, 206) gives 8.05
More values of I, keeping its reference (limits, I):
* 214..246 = 244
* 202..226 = 216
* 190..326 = 324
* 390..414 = 400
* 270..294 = 288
